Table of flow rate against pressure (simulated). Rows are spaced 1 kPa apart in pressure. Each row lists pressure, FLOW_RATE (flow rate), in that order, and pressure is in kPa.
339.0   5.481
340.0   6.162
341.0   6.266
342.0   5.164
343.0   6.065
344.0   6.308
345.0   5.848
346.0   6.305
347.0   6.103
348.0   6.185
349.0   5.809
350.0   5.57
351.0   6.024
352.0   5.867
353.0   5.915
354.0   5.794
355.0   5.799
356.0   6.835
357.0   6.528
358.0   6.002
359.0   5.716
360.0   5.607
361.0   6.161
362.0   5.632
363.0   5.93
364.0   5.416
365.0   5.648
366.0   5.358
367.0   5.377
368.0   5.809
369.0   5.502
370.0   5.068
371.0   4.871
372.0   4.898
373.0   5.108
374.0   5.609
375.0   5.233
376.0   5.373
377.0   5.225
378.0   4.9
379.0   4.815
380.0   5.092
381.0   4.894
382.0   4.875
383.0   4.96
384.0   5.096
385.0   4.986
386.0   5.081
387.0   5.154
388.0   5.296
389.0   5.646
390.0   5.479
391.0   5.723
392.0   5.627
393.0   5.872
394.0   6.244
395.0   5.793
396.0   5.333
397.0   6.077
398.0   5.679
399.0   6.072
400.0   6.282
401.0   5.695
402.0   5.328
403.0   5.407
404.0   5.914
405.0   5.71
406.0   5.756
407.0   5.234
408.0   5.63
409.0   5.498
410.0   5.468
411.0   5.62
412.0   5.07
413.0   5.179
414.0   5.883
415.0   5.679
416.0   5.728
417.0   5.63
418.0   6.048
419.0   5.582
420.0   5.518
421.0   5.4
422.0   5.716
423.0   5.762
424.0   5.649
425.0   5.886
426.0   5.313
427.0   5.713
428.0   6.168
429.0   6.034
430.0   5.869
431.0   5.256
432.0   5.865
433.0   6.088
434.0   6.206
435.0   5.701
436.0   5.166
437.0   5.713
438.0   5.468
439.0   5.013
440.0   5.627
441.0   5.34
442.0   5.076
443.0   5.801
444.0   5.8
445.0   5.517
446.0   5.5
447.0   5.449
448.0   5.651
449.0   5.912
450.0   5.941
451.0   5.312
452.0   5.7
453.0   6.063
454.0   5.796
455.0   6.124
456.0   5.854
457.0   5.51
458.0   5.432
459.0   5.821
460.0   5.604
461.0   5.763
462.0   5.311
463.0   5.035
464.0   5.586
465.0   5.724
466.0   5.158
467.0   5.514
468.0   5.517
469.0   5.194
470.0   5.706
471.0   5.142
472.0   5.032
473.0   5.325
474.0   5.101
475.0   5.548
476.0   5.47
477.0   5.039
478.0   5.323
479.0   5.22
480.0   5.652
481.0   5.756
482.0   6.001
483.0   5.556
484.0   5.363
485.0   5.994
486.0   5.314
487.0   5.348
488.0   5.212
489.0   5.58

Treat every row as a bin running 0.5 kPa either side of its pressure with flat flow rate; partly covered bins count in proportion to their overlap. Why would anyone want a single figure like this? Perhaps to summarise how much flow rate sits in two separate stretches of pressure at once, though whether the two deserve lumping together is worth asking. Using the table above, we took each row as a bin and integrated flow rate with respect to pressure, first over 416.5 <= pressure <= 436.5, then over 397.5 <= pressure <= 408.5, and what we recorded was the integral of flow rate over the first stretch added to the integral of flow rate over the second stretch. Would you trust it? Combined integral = 177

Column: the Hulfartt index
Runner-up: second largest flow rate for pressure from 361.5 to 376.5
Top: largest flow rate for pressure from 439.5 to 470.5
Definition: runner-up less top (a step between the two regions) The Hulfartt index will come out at -0.3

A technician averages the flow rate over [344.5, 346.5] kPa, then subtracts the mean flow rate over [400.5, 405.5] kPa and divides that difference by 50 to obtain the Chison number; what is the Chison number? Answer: 0.009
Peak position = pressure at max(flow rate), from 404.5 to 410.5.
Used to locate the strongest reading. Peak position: 406.0 kPa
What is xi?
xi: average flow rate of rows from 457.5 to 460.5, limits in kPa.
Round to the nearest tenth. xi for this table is 5.6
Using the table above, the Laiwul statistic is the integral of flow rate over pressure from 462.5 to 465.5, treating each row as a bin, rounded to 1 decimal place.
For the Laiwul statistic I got 16.3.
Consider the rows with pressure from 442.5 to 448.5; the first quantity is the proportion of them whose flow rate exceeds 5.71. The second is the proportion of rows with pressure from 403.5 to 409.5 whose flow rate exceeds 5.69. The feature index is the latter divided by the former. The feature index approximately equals 1.5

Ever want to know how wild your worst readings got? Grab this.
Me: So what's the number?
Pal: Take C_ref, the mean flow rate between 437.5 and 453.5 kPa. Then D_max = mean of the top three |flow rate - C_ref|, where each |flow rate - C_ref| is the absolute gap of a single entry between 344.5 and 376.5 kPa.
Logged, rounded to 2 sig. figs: 0.98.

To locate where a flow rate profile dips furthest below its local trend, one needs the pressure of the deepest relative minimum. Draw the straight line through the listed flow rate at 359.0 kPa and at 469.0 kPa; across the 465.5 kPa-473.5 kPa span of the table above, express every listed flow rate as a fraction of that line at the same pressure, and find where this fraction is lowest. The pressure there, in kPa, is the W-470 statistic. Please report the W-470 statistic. 472.0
